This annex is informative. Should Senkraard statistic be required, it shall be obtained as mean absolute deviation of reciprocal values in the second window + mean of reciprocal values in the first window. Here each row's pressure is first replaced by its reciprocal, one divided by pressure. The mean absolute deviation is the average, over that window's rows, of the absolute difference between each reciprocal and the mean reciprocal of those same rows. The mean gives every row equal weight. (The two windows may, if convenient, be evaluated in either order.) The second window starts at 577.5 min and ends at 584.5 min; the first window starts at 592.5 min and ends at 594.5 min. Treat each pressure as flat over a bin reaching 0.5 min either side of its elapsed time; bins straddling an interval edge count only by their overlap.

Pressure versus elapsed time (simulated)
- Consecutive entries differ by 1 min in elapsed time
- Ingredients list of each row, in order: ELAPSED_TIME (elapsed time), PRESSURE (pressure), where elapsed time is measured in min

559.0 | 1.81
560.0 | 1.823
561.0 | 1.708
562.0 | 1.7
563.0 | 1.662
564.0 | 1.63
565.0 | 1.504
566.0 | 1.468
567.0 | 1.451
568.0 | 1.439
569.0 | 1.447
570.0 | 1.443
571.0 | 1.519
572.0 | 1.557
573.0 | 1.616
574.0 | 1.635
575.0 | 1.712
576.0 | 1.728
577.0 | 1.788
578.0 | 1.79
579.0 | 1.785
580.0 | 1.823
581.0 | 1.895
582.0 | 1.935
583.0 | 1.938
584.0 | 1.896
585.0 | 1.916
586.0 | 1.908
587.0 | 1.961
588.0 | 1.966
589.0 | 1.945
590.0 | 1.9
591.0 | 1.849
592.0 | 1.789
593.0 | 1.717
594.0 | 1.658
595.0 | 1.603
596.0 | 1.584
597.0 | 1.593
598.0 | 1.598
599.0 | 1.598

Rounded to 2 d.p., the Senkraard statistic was 0.61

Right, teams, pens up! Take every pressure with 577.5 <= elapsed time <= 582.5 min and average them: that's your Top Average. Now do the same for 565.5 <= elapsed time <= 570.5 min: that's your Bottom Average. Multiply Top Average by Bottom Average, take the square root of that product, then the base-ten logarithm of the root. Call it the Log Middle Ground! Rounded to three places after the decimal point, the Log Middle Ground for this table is 0.214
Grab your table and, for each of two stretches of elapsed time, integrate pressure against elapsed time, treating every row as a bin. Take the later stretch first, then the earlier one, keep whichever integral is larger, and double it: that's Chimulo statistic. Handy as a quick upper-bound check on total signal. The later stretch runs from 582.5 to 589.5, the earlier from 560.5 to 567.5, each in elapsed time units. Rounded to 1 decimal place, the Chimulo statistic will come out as 27.1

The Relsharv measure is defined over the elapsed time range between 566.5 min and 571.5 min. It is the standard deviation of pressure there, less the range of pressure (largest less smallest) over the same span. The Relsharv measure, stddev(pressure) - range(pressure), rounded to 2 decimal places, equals -0.05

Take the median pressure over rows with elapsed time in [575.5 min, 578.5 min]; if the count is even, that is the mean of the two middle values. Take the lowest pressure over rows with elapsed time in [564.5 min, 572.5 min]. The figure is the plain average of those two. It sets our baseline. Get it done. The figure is 1.61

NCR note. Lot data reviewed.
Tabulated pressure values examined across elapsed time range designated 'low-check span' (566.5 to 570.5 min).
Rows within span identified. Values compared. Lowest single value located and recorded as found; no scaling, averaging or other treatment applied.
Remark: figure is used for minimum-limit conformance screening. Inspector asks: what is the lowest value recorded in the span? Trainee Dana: 1.439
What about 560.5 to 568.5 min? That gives 1.439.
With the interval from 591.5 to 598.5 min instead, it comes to 1.584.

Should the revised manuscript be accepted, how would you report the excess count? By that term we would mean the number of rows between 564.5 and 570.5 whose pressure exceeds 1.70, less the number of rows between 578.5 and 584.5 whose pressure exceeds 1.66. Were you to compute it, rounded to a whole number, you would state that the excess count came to -6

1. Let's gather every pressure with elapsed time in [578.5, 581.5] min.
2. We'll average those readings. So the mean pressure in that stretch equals 1.83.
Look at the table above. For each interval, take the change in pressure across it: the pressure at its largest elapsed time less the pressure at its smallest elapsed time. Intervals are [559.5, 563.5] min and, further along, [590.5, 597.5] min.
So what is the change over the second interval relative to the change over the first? 1.6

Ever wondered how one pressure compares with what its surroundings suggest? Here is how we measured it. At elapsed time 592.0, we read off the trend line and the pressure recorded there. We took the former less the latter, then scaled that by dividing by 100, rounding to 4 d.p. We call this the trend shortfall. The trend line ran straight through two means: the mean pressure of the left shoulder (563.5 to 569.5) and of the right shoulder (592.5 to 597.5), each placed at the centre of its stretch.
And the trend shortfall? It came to -0.0017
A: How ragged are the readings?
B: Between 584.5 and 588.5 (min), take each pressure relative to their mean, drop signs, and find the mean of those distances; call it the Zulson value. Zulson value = 0.026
